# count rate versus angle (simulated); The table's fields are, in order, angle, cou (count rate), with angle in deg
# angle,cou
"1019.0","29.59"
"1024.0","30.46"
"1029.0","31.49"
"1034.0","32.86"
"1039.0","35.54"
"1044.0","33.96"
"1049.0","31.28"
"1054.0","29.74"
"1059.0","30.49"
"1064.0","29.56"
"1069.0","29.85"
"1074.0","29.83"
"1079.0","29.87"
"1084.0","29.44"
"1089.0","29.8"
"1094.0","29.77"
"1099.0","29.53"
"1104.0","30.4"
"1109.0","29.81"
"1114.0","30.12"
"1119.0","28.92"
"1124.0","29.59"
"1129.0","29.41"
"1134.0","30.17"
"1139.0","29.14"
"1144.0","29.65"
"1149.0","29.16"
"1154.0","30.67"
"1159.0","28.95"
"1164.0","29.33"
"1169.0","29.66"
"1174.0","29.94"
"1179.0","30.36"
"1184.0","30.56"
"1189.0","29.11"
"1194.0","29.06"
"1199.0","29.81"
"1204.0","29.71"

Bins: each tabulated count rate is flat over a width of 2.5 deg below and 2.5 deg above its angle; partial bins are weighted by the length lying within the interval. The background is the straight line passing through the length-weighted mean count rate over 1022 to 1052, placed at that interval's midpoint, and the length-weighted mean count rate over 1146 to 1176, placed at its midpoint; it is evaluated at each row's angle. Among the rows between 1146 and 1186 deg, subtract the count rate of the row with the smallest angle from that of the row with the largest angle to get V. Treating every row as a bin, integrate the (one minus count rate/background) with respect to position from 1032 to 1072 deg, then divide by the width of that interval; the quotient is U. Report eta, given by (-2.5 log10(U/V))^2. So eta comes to 22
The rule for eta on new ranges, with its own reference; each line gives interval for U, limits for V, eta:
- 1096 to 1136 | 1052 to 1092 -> 1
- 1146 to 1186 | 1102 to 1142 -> 26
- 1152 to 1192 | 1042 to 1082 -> 37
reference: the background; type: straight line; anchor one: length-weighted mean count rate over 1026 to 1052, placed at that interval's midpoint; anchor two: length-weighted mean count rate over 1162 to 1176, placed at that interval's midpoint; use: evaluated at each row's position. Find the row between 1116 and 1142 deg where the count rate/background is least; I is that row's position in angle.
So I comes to 1119.0 deg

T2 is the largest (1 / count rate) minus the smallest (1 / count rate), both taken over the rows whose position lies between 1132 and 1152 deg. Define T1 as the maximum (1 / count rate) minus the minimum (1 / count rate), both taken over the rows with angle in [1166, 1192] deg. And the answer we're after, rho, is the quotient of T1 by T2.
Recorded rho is 1.39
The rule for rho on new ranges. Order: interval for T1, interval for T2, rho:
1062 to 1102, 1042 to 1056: 0.12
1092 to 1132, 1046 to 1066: 0.90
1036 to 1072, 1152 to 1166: 2.94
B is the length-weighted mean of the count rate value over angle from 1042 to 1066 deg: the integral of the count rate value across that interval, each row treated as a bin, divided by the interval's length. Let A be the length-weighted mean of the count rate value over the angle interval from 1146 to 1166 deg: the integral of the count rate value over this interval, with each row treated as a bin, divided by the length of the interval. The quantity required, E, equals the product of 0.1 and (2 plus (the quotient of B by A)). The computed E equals 0.3049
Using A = 29.5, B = 31.0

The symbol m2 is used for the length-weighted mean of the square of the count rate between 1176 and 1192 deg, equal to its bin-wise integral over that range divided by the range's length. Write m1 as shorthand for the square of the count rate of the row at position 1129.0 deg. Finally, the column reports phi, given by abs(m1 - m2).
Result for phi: 34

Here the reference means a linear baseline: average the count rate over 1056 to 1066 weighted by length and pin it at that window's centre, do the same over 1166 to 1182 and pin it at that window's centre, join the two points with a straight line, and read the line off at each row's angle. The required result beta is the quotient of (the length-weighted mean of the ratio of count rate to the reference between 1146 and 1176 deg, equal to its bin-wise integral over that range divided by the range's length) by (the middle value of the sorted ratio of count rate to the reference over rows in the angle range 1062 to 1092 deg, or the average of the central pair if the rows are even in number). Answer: 0.99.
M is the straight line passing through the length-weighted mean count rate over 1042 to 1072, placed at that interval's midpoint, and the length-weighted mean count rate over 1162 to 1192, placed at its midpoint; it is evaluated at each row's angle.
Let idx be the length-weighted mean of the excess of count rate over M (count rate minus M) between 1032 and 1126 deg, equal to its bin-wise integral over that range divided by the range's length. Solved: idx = 0.0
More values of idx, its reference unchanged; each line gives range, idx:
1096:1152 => -0.6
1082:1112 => -0.6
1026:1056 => 1.6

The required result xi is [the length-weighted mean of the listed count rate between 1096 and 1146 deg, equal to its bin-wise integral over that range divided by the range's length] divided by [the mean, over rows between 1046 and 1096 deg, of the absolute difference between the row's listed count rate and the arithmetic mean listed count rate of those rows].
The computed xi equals 80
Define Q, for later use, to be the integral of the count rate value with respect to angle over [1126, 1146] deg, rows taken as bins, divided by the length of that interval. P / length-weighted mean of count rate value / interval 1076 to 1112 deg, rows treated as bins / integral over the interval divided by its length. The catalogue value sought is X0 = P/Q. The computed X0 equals 1.01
